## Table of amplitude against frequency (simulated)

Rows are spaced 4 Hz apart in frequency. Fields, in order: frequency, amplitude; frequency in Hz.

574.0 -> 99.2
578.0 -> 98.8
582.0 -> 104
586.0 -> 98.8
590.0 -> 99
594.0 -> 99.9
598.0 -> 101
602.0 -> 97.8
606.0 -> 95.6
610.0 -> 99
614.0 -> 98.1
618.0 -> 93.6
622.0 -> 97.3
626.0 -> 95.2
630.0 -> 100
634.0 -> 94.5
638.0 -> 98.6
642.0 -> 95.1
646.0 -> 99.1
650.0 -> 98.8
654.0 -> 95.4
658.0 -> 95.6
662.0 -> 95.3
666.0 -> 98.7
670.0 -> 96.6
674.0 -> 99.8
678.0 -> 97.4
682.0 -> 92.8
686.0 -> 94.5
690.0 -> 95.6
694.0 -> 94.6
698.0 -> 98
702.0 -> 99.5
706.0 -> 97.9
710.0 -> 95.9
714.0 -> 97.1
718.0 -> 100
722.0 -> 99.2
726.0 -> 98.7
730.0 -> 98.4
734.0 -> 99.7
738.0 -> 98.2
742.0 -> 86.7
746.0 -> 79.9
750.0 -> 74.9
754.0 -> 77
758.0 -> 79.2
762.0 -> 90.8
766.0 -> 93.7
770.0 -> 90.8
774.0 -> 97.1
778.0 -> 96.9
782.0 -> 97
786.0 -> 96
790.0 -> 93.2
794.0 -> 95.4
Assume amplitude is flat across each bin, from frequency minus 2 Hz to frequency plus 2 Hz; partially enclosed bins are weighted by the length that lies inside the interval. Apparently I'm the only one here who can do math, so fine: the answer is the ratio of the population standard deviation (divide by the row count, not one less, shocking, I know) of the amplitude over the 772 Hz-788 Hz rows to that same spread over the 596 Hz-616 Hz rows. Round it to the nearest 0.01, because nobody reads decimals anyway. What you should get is 0.25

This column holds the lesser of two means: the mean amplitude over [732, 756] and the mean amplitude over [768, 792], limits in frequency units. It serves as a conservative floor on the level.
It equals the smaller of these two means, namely 86.1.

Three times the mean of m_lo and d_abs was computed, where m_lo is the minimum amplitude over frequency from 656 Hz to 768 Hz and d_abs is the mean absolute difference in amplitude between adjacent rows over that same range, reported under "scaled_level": 117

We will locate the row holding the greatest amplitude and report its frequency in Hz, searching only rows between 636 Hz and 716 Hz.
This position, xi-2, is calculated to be 674.0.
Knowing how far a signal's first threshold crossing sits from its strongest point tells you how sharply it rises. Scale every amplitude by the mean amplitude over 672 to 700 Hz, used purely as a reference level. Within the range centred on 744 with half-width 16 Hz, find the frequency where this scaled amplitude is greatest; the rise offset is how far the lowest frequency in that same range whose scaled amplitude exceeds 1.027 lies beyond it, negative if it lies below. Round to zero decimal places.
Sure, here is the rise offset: 0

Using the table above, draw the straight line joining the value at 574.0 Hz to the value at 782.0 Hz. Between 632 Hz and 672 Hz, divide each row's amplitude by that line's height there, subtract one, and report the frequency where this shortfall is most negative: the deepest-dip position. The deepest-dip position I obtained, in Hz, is 634.0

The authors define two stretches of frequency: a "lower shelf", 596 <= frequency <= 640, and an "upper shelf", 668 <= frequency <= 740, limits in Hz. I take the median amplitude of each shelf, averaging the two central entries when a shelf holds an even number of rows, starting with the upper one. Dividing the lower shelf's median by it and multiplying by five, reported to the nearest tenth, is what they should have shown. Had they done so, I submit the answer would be 5.0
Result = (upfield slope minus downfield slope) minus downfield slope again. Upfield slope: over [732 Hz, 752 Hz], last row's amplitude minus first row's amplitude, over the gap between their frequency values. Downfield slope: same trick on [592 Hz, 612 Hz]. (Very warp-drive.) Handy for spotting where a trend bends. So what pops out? -1.4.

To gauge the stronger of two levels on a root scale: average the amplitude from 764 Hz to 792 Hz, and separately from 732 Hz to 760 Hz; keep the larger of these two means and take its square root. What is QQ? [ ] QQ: 9.74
